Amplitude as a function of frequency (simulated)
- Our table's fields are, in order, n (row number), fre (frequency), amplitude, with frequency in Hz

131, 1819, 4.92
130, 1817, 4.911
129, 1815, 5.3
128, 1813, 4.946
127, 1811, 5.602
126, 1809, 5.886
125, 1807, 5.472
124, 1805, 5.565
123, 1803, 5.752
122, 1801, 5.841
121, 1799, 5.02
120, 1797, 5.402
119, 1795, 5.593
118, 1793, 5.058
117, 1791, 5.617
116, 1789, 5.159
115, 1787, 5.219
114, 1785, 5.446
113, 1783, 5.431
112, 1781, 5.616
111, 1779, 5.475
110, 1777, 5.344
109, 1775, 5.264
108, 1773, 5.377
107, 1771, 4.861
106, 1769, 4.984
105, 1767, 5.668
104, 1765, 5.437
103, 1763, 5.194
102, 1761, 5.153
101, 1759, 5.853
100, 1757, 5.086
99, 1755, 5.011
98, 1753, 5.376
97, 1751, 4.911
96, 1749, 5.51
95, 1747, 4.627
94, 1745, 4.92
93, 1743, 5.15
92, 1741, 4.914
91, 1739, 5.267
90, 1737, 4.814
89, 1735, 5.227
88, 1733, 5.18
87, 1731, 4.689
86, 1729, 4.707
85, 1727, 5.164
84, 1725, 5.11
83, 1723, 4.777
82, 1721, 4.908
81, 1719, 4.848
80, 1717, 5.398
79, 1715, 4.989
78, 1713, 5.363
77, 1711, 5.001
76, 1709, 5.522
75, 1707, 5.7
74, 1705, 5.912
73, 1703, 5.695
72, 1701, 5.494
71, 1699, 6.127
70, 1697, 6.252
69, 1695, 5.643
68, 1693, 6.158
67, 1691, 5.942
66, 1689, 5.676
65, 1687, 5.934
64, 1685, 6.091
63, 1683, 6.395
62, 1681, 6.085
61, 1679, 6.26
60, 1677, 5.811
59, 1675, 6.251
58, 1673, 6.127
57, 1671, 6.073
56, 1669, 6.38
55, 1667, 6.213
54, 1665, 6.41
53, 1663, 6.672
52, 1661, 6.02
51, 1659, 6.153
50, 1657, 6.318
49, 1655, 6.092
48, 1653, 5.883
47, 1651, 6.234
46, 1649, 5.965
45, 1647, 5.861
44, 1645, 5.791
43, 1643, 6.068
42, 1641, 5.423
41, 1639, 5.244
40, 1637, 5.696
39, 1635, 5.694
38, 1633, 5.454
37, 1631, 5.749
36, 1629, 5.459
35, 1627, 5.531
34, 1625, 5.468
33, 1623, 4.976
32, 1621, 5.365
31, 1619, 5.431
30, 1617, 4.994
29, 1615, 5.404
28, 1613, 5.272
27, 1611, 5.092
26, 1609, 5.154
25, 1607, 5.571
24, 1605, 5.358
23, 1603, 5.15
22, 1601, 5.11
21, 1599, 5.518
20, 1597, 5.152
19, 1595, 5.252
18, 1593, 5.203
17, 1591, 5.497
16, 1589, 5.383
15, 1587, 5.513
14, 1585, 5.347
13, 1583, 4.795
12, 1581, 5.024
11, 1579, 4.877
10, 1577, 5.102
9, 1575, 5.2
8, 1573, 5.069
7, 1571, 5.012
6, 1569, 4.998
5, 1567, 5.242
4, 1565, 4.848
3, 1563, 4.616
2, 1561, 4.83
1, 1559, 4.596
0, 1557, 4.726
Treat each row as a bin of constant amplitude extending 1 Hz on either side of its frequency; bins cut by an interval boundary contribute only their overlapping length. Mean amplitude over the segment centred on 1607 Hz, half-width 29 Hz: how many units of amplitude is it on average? 5.30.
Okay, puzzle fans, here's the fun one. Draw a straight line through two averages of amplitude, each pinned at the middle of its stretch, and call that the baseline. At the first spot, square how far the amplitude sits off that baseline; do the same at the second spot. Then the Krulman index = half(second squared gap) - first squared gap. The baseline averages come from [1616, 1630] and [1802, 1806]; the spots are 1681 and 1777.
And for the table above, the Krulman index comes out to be -0.40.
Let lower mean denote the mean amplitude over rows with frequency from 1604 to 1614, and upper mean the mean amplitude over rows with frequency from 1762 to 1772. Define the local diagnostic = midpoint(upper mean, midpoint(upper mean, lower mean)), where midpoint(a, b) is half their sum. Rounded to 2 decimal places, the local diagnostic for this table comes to 5.24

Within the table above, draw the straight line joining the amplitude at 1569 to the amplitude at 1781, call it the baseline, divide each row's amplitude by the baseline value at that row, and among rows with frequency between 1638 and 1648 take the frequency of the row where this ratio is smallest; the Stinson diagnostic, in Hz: 1639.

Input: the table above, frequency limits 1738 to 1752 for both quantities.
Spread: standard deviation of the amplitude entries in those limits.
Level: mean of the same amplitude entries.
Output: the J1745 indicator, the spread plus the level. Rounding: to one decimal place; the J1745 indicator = 5.3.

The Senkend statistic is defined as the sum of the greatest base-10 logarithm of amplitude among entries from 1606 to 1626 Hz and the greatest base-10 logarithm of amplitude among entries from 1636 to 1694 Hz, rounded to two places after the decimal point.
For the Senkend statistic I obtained 1.57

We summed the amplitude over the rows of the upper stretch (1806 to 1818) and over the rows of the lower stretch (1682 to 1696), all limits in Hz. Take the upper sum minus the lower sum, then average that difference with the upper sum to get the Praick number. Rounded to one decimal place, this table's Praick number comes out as 11.2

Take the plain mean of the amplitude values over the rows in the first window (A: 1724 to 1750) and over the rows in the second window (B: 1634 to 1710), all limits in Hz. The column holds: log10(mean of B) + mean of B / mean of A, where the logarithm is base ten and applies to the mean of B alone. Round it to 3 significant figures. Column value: 1.97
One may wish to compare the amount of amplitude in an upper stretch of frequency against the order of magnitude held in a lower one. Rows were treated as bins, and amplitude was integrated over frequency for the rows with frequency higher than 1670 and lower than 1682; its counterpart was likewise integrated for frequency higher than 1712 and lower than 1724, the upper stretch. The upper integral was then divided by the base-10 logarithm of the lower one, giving 32.5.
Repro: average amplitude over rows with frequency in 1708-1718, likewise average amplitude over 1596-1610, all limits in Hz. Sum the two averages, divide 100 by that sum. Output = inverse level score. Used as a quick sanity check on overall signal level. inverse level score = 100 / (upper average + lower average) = 9.5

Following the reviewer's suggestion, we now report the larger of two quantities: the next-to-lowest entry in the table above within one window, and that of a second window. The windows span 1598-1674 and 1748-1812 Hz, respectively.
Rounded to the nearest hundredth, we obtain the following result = 4.99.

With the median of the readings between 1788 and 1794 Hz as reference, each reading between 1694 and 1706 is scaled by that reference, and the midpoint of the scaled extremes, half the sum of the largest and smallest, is 1.14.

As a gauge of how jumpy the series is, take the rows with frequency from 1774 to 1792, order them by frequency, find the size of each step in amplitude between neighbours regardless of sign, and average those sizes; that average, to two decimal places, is 0.16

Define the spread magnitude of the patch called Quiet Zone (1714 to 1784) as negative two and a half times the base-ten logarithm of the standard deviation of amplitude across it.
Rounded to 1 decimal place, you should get 1.3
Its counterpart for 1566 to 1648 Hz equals 1.4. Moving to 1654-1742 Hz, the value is 0.6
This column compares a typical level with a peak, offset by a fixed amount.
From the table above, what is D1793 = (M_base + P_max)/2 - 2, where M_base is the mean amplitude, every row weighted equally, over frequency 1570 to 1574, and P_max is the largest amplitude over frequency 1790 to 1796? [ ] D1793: 3.3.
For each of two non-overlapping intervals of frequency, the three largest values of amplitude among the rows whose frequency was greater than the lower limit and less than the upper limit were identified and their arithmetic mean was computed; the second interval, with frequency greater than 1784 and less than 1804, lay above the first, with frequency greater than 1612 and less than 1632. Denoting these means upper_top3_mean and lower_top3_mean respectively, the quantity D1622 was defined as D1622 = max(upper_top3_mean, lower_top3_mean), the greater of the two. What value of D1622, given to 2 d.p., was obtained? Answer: 5.74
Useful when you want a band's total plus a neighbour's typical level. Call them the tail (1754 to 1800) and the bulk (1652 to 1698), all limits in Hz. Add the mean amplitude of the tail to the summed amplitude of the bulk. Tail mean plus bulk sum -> 146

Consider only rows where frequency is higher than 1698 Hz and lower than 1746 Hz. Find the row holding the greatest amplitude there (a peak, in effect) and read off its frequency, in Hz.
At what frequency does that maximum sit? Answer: 1699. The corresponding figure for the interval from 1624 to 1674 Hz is 1663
